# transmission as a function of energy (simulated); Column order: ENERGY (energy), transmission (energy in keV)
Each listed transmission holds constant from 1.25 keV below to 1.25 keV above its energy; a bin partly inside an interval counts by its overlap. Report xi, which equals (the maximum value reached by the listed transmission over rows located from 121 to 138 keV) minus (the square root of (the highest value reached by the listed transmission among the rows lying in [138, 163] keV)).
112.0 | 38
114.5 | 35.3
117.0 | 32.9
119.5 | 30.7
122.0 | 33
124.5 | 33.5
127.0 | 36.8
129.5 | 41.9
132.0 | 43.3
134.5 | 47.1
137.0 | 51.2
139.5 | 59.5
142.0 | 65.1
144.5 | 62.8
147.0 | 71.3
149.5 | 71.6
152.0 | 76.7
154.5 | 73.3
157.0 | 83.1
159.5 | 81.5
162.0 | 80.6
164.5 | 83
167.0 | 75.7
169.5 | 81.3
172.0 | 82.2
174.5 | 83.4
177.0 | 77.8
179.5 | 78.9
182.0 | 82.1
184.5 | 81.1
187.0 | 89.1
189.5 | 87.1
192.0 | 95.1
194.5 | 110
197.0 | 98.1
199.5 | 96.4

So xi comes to 42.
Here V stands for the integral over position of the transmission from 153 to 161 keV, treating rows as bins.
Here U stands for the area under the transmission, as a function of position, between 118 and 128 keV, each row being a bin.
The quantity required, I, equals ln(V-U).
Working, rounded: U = 334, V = 634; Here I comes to 5.7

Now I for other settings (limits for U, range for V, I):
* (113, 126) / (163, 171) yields 5.3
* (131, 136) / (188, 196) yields 6.3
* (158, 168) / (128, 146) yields 5.0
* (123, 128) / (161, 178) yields 7.1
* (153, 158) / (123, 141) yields 6.0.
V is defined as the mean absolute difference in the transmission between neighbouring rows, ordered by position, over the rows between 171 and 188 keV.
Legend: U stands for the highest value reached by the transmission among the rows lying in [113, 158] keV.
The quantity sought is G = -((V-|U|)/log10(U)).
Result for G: 42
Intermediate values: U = 83.1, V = 3.35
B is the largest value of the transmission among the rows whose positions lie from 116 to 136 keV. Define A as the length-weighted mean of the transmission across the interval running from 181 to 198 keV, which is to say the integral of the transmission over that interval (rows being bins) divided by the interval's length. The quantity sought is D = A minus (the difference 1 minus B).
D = 138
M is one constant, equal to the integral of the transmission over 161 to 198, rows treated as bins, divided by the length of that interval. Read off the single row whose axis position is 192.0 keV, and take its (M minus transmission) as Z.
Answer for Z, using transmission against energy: -9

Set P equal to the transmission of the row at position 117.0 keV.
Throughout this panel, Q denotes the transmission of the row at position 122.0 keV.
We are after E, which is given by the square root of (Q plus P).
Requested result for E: 8.1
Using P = 32.9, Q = 33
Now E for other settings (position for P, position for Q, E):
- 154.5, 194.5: 13.5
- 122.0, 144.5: 9.8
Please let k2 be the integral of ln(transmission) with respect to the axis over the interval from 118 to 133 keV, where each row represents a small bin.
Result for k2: 54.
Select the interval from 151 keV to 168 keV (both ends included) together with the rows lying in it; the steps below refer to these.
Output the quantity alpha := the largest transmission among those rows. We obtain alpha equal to 83.1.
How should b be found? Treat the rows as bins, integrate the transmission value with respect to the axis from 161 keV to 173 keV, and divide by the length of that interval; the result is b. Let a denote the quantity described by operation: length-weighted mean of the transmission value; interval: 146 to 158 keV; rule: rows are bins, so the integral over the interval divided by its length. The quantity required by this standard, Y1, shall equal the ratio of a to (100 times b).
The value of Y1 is 0.0093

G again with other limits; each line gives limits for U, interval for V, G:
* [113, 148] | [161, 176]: 37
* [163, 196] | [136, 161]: 51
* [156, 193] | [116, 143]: 46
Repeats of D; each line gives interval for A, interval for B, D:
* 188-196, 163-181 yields 180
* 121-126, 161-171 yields 115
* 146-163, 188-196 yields 186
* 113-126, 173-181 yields 116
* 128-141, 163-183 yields 131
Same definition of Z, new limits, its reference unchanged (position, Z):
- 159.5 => 4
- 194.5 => -24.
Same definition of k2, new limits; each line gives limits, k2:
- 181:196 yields 68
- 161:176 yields 66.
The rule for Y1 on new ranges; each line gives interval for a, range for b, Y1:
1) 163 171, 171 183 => 0.0099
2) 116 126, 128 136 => 0.0074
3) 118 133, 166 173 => 0.0046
